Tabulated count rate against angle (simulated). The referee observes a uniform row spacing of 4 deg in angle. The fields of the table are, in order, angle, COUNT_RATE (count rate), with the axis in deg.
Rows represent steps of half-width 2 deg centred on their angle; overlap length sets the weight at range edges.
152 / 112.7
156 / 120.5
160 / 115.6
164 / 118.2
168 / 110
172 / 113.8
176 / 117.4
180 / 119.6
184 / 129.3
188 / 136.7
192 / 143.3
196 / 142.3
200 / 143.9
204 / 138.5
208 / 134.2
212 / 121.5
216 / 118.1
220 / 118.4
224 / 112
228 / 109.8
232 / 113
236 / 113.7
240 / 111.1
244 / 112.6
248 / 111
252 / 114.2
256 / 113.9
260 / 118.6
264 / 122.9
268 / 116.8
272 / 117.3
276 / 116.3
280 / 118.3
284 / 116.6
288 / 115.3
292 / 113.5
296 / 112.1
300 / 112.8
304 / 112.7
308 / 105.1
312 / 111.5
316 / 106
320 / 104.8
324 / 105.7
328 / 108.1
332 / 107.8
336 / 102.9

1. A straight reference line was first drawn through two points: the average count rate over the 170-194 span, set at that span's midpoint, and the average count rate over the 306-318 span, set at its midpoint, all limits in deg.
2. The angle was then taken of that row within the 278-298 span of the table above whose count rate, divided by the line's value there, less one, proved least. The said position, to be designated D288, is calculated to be 296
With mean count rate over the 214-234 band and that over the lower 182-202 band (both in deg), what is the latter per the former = 1.22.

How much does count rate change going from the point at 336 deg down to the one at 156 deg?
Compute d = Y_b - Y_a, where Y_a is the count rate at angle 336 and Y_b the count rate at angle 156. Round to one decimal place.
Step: 17.6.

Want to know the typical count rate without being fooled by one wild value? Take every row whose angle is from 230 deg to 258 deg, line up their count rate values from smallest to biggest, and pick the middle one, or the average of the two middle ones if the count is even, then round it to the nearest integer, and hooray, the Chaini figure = 113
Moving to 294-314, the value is 112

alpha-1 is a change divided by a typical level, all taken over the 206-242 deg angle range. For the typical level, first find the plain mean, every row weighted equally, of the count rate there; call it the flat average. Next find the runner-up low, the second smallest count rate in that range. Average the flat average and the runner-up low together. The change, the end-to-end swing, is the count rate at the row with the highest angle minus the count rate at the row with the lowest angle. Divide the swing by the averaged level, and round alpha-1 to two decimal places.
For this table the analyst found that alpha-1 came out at -0.20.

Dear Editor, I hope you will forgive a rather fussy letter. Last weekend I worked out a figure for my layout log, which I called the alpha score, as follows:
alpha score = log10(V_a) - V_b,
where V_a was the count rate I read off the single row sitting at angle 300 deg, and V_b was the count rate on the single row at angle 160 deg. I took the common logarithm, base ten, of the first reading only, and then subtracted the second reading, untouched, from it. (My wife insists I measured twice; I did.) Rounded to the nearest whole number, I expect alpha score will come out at -114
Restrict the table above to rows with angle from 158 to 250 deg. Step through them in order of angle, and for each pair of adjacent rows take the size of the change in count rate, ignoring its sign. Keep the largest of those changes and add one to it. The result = 14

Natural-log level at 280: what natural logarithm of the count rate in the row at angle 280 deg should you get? 4.773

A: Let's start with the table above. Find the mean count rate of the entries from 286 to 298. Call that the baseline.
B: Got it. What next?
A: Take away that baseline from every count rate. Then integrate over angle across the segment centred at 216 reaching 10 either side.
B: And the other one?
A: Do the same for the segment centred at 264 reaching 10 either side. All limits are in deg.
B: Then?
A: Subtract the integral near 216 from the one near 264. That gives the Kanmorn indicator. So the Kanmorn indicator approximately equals -59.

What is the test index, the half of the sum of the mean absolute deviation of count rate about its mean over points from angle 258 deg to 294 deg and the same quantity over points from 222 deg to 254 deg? 1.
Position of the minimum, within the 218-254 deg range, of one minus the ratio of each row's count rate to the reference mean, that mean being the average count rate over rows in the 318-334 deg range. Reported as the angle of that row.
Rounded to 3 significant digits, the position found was 220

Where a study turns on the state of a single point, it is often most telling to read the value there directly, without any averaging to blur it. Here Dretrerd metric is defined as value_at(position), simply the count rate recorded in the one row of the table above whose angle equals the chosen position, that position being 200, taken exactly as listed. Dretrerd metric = 143.9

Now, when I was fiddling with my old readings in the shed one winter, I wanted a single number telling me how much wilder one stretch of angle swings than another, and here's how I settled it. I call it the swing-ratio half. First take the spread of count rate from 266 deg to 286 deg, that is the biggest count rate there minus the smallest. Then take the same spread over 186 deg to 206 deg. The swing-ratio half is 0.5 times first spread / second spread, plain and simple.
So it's 0.14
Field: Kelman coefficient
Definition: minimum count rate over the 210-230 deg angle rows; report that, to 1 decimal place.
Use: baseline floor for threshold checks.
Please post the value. 109.8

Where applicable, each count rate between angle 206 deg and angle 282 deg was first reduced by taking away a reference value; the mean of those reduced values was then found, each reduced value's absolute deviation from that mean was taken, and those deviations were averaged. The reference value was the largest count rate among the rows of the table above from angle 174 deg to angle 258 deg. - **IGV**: 3.9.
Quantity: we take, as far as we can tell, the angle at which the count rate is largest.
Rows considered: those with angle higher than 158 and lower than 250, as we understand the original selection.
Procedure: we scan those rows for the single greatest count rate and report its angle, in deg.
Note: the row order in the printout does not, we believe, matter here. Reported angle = 200 deg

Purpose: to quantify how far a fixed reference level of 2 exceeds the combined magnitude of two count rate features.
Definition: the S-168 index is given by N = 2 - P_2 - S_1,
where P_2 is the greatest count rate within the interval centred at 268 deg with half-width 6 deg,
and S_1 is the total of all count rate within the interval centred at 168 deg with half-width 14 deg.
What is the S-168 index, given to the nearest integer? -936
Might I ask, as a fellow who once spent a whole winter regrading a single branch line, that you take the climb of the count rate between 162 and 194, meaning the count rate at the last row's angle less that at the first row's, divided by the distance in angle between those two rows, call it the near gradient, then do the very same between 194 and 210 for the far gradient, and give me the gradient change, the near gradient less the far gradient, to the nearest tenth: 1.6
